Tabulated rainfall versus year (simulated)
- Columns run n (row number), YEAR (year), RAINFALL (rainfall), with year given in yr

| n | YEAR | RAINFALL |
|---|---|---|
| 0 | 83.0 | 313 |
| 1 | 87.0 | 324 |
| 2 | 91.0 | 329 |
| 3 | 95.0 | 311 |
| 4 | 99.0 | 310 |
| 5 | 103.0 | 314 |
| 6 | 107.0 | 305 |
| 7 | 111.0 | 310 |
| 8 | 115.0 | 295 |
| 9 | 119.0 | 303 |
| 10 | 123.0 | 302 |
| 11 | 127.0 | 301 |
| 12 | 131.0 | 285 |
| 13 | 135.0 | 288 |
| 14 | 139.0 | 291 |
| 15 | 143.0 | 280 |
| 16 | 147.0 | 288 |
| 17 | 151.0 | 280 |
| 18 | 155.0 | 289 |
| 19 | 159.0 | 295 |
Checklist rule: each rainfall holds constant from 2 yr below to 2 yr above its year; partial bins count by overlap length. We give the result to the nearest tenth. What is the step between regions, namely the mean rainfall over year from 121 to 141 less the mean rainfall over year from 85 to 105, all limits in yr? -24.2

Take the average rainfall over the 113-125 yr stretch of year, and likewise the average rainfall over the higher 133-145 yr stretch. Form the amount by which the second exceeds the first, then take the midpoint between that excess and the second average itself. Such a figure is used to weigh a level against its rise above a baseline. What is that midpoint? 136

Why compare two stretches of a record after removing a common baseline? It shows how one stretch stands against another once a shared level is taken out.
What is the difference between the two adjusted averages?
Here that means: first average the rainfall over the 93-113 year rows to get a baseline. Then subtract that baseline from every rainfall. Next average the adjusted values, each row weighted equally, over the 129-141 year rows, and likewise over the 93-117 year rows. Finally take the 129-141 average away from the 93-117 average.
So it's 19.5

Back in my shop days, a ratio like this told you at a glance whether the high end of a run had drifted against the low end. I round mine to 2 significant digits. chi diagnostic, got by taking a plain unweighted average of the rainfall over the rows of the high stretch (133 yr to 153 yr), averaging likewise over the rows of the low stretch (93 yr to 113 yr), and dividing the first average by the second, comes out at 0.92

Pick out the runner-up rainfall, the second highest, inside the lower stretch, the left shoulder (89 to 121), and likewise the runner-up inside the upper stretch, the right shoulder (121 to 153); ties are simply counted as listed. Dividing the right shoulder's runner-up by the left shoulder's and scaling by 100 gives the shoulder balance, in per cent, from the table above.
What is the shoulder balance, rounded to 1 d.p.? 95.9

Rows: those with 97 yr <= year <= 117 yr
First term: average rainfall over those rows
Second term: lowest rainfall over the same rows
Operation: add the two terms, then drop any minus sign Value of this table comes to 602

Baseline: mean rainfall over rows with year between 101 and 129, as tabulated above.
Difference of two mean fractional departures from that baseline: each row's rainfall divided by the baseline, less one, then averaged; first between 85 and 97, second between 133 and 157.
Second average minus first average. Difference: -0.116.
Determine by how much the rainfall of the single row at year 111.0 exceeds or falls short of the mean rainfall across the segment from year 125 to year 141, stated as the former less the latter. 19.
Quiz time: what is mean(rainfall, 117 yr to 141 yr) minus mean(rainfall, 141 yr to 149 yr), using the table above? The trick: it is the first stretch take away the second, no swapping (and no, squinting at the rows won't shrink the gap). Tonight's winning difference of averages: 11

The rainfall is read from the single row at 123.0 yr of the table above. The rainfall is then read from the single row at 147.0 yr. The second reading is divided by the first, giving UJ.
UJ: 0.95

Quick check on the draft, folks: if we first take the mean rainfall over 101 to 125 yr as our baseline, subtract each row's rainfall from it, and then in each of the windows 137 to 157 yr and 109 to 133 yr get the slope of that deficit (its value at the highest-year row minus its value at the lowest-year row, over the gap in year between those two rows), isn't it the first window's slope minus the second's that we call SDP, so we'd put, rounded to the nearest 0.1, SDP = -1.1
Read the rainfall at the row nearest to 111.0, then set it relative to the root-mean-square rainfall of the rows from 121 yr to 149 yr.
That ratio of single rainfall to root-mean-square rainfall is 1.07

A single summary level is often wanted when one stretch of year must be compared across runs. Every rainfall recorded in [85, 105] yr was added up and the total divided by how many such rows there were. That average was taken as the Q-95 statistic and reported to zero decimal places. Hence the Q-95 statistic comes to 318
